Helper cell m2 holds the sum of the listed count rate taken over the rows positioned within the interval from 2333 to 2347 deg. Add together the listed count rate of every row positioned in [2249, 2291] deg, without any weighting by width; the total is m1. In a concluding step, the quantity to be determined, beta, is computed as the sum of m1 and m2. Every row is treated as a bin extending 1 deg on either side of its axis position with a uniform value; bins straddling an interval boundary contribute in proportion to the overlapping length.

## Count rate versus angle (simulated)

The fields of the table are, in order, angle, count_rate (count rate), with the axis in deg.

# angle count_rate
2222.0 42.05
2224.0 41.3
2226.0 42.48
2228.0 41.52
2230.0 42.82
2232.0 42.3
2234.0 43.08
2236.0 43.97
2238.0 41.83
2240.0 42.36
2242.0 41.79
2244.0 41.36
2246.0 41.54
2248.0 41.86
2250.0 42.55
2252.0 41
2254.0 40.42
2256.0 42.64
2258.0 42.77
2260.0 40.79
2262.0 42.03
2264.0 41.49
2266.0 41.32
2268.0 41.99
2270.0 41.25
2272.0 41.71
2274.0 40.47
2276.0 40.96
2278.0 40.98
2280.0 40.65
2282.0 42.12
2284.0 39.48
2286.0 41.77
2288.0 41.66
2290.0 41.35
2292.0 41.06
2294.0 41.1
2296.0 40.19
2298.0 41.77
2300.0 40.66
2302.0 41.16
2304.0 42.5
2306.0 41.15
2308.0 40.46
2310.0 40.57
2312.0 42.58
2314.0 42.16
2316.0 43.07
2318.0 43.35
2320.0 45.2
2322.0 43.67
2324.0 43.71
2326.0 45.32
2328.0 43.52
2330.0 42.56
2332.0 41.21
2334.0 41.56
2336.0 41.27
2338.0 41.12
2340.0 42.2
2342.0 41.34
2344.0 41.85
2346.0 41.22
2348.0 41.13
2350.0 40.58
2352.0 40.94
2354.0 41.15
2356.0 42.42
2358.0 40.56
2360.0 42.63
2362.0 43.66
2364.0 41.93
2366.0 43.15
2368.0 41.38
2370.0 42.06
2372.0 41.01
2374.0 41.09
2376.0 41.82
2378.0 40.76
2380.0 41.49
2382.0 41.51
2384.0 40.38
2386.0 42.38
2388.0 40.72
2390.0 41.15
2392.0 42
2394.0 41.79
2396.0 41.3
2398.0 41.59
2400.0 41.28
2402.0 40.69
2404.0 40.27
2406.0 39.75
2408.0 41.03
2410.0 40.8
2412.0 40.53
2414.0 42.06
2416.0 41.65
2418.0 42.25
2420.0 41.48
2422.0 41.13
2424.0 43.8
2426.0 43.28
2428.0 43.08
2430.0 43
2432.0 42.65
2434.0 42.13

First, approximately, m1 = 869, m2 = 291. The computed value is 1160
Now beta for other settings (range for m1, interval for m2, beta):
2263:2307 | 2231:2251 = 1329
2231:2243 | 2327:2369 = 1133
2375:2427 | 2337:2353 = 1407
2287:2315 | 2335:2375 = 1411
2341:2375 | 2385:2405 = 1121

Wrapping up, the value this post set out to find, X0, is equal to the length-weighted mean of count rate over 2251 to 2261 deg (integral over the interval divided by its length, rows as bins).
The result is 41.5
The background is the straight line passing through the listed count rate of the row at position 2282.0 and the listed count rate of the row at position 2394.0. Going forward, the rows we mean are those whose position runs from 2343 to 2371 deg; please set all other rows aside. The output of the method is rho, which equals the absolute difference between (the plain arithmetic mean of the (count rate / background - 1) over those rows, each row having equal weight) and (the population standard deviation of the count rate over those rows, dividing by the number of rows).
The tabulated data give 0.91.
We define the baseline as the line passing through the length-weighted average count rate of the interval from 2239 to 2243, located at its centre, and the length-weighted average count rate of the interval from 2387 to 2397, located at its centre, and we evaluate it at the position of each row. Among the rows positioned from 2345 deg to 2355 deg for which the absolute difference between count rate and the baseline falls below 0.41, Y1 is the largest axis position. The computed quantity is 2346.0 deg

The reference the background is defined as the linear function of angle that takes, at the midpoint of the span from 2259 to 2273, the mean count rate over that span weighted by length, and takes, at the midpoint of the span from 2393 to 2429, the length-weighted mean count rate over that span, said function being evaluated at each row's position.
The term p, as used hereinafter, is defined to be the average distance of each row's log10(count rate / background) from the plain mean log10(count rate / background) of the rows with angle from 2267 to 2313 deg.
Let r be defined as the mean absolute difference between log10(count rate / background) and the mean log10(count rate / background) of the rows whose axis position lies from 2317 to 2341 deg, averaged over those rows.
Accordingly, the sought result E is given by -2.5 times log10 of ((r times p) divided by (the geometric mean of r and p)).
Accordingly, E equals 5.14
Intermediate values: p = 0.0061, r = 0.0125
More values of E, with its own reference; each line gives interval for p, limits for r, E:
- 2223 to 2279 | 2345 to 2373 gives 5.31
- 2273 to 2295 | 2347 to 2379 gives 5.47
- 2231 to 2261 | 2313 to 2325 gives 5.37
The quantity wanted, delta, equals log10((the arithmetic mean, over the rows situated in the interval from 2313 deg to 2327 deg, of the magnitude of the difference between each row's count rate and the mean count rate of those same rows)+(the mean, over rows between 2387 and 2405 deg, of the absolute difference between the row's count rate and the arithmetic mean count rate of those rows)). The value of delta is 0.108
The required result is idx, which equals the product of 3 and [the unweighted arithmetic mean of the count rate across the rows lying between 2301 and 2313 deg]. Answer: 124.2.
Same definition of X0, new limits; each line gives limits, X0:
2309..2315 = 41.8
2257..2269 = 41.7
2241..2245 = 41.6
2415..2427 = 42.3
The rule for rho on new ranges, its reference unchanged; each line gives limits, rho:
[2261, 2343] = 1.23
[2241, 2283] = 0.69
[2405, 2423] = 0.75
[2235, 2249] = 0.82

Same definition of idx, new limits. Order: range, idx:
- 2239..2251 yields 125.7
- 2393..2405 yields 123.5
